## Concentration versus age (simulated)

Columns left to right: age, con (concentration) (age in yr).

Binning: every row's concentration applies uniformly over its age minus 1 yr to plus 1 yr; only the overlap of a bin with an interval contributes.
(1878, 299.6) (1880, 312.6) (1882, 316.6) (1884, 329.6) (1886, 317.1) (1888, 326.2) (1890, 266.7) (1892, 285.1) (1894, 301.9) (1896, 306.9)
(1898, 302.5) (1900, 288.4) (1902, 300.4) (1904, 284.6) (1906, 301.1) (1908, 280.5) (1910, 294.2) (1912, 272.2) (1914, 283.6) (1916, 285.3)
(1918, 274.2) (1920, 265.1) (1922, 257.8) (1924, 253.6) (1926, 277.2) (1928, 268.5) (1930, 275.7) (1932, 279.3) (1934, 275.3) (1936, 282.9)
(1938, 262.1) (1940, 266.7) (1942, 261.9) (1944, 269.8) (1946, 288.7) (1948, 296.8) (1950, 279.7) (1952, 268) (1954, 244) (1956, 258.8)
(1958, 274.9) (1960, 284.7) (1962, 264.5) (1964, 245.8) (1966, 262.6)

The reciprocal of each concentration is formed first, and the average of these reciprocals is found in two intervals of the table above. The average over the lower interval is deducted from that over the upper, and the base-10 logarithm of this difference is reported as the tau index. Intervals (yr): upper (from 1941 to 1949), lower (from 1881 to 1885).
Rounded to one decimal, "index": -3.3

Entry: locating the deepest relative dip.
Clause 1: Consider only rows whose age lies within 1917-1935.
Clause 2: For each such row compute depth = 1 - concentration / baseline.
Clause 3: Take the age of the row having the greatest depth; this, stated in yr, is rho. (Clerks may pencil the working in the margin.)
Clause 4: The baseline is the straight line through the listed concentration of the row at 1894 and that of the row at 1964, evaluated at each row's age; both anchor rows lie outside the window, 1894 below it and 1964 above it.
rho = 1924 yr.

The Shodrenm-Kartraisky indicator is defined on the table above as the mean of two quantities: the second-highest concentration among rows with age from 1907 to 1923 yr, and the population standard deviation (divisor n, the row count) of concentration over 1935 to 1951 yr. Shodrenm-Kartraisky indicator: 149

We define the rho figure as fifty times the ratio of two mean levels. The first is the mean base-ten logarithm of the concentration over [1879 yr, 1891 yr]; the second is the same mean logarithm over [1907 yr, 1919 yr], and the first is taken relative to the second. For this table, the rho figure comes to 50.9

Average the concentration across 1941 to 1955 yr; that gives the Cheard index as 273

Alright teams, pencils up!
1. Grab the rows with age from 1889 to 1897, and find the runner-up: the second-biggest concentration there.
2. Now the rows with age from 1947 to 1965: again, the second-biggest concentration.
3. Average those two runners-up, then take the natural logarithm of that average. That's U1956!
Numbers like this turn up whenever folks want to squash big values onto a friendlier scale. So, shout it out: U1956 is 5.68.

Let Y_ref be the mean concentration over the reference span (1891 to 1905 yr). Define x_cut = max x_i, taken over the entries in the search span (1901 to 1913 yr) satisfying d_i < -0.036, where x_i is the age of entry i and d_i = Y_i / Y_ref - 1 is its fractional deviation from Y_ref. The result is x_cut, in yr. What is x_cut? 1912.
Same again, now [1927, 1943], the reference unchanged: 1942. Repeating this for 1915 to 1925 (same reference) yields 1924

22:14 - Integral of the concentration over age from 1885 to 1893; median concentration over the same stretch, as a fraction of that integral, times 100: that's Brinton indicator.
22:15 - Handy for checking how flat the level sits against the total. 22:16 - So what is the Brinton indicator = 12.6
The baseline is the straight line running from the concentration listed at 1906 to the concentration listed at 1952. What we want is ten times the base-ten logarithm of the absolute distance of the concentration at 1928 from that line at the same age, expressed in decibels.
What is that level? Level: 12.2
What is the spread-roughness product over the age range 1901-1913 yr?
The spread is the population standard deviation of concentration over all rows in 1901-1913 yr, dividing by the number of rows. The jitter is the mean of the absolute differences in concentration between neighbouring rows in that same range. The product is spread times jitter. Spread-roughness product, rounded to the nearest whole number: 188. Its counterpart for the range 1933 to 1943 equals 77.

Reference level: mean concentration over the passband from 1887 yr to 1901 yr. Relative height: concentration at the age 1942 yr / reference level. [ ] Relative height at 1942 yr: 0.88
